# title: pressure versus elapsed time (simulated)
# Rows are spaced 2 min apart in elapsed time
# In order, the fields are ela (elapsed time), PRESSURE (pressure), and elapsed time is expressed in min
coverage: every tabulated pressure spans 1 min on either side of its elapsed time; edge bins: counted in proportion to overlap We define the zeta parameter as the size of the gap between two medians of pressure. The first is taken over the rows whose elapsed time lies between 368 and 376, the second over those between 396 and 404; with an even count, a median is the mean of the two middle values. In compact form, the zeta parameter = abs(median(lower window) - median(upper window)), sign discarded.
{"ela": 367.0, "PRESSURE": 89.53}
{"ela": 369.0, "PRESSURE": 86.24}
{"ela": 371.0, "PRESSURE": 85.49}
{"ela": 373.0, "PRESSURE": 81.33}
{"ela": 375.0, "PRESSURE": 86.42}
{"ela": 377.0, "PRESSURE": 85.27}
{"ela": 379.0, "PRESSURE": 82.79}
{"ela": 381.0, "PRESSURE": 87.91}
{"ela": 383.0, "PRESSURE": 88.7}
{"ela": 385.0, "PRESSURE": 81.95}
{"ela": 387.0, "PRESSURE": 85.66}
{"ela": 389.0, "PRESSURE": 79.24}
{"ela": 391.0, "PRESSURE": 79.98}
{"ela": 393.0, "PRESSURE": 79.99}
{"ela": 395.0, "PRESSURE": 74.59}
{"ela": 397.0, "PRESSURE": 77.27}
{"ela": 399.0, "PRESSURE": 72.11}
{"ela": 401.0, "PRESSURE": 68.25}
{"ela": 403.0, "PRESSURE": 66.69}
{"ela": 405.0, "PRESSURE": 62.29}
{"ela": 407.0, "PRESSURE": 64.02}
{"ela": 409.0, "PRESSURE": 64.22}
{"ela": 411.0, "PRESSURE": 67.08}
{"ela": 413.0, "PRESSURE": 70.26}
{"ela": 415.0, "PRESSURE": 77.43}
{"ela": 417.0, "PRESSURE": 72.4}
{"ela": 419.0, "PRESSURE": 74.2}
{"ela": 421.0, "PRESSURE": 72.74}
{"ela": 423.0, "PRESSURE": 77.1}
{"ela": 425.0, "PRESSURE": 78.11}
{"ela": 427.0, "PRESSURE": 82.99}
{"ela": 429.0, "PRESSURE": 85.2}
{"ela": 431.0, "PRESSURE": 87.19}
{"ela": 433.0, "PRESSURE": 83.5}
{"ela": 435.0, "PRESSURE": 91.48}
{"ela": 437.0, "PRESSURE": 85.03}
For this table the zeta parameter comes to 16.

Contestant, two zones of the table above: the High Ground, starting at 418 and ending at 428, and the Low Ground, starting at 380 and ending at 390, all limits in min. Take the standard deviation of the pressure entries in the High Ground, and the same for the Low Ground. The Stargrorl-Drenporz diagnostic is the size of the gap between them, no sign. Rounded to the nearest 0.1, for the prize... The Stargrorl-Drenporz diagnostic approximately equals 0.0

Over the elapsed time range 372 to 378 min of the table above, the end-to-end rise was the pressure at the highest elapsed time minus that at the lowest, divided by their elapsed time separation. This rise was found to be 1.0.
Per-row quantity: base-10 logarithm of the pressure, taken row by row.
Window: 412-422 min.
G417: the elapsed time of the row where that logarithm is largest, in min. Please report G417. 415.0 min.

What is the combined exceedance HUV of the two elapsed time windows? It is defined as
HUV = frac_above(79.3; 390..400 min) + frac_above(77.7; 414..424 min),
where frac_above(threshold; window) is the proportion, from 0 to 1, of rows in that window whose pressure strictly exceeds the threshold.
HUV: 0.4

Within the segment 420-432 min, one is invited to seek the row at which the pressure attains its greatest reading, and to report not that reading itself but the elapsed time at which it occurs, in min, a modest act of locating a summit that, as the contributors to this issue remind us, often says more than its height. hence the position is 431.0 min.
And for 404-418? 415.0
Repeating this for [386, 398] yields 387.0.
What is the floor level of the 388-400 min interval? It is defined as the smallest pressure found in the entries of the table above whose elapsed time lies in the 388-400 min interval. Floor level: 72.11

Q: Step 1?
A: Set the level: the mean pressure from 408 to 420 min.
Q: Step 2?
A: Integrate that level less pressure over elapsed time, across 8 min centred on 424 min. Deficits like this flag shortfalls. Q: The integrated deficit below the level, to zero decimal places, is -54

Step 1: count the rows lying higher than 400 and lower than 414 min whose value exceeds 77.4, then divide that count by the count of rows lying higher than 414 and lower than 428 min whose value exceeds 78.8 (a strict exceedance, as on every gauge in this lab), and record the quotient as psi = 0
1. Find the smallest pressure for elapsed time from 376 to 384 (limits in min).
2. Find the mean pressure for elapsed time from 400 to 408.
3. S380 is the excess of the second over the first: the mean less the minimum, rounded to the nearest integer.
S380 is -17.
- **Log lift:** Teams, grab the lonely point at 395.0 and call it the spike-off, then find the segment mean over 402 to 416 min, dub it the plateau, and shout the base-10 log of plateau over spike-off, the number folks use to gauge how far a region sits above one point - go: -0.044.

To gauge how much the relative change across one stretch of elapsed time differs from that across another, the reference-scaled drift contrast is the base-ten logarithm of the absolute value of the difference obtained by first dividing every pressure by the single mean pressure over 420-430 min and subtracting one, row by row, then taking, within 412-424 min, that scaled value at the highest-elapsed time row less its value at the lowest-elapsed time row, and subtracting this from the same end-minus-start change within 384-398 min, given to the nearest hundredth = -0.84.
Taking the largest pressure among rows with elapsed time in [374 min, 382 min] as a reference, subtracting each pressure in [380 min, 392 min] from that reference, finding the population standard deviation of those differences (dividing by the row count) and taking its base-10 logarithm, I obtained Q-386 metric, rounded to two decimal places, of 0.57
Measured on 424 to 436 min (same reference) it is 0.61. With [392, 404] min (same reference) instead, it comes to 0.67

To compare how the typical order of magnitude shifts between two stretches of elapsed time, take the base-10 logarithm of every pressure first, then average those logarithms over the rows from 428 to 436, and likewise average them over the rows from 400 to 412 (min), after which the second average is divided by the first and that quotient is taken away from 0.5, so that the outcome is -0.437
